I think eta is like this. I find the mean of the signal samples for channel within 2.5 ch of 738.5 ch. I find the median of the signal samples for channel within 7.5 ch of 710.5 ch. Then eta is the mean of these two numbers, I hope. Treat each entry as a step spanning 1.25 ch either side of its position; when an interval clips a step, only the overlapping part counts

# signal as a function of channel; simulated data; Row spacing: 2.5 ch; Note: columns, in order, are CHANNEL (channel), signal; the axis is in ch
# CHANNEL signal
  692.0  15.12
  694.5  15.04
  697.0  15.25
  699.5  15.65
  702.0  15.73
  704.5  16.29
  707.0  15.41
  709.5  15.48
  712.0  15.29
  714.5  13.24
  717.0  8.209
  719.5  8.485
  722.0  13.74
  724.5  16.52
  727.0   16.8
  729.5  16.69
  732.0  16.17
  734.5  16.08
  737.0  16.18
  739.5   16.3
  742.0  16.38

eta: 15.8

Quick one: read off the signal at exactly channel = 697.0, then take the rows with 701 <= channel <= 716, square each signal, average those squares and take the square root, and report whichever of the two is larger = 15.3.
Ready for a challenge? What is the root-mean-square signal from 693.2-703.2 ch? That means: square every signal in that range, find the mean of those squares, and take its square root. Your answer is 15.4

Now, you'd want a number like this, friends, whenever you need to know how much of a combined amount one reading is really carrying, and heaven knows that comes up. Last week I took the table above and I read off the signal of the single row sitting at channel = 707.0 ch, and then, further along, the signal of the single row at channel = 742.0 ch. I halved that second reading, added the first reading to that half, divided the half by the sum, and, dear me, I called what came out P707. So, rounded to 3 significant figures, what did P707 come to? 0.347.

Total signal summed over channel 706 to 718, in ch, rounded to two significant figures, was 68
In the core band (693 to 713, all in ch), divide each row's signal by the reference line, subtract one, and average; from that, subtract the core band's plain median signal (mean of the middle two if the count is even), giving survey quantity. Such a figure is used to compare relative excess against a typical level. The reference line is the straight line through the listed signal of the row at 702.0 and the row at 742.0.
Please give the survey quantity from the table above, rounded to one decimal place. -15.5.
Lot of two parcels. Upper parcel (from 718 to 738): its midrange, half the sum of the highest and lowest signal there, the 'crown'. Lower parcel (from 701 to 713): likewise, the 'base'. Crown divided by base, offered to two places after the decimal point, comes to 0.80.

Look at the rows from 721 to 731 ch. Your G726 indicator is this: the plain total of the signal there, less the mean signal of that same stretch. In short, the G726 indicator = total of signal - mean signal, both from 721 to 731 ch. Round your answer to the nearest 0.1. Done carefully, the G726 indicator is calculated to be 47.8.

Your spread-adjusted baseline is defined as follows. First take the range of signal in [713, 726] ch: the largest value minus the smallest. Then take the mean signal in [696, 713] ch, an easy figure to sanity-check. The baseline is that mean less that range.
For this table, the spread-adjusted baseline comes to 7.3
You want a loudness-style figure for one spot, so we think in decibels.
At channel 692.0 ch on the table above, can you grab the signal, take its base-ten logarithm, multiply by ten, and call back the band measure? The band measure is 11.8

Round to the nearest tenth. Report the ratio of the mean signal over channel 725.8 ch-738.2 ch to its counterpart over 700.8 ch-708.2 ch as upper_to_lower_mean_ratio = 1.0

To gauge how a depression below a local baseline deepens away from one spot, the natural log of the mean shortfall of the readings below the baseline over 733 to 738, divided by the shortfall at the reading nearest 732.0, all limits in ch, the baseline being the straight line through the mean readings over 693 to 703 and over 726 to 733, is 0.3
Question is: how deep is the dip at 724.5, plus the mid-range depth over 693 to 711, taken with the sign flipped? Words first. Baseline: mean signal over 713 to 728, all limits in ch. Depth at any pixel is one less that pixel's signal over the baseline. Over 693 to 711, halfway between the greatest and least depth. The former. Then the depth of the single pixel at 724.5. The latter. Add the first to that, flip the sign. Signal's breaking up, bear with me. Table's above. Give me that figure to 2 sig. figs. 0.51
